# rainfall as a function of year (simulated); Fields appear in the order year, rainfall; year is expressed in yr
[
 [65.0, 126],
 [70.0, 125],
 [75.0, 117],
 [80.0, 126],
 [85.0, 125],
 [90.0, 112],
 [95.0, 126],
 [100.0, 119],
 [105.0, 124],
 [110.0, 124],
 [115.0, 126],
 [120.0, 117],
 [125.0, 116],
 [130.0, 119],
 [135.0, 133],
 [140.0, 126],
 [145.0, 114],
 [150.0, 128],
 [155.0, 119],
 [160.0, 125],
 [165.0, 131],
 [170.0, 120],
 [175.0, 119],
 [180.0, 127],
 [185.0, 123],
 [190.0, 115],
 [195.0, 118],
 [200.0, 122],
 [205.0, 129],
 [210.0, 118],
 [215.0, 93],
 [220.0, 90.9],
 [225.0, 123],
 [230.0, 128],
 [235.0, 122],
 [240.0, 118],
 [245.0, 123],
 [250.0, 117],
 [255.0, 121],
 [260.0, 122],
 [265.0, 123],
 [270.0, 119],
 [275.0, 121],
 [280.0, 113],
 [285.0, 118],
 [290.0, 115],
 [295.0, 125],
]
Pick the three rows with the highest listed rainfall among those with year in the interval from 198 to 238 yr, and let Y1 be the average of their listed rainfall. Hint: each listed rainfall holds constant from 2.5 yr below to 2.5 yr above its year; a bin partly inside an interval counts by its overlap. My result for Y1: 127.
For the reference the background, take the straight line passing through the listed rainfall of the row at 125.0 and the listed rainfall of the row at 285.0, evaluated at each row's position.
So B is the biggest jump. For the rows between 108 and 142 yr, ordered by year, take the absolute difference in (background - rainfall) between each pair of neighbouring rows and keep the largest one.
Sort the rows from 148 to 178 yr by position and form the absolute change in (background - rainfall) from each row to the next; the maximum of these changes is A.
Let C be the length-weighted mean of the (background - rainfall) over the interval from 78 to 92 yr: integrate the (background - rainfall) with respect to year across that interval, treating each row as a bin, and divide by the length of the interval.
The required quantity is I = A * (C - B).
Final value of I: -217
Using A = 11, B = 14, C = -5.6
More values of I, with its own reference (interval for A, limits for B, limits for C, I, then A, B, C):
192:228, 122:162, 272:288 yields -426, 32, 14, 0.6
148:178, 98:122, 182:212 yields -145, 11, 9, -4.1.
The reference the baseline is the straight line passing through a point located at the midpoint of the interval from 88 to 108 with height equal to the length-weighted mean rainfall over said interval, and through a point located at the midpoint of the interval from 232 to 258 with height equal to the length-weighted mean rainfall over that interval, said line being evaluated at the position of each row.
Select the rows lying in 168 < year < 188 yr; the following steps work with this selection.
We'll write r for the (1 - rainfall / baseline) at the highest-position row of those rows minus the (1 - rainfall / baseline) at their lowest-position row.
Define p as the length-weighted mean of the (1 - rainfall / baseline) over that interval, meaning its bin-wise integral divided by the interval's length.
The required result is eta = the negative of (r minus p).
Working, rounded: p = -0.014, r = -0.025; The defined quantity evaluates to 0.011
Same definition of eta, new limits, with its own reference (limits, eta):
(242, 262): -0.010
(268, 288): 0.014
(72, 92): -0.039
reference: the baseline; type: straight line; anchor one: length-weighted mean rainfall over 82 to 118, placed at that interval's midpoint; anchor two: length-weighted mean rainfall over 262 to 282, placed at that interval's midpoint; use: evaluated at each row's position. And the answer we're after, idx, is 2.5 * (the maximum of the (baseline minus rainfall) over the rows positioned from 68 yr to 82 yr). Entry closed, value 14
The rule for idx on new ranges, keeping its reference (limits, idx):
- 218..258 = 73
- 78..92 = 26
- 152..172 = 6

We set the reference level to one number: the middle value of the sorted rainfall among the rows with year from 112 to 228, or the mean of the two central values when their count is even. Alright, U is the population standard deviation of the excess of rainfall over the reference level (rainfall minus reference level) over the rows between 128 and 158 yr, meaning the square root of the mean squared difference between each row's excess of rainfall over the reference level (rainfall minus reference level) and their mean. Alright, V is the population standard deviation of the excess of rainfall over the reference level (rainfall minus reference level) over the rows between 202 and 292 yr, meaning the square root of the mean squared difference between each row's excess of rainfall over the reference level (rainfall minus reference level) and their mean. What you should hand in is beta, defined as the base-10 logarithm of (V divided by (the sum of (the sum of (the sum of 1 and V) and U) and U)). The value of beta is -0.38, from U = 6.4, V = 9.8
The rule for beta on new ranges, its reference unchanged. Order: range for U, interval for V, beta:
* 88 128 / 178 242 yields -0.29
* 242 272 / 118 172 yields -0.28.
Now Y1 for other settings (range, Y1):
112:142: 128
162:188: 127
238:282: 123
